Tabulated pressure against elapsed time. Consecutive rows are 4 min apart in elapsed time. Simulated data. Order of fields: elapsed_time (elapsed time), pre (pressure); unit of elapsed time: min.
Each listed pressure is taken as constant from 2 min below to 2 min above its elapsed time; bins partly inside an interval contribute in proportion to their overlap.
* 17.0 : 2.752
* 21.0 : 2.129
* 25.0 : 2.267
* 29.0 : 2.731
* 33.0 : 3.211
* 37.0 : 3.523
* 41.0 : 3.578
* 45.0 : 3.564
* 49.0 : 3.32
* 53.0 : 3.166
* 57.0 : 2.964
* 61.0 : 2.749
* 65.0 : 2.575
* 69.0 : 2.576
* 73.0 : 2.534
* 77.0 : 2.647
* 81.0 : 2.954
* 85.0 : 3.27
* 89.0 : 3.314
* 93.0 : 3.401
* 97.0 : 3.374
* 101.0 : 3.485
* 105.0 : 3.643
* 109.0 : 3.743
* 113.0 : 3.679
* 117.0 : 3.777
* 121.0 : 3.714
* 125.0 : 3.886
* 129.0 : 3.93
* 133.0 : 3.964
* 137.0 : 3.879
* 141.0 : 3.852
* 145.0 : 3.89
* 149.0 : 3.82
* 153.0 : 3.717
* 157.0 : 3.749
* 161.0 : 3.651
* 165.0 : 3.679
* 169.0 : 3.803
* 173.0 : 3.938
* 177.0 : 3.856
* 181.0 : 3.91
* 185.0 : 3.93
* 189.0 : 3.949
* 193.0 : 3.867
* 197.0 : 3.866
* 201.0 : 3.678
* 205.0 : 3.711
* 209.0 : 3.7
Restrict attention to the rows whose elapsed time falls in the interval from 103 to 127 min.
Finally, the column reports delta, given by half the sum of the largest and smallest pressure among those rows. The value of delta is 3.76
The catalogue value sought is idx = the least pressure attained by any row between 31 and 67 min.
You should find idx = 2.575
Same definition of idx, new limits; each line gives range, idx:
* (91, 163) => 3.374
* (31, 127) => 2.534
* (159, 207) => 3.651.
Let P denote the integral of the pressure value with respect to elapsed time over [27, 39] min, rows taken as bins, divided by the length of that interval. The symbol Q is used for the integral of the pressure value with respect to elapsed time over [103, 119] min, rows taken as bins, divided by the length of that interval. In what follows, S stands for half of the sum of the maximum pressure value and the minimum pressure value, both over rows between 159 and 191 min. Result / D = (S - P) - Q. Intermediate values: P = 3.2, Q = 3.71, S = 3.80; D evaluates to -3.07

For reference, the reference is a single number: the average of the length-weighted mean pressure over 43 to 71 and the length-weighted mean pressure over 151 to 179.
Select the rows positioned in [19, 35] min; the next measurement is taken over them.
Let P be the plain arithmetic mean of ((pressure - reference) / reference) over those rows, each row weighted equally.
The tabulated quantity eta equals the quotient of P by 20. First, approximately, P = -0.24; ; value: -0.012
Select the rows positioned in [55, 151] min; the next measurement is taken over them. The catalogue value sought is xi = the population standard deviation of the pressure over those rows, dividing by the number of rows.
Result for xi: 0.49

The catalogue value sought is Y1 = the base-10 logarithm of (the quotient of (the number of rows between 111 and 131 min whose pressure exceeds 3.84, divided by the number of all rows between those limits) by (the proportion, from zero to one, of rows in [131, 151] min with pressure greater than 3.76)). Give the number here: -0.4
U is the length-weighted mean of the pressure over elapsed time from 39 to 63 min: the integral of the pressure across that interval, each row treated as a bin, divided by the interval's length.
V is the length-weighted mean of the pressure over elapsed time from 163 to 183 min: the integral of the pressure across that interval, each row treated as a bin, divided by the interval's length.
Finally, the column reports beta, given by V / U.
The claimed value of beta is 1.19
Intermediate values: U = 3.2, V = 3.84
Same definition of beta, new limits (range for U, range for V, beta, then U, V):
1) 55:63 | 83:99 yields 1.17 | 2.9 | 3.34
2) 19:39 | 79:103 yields 1.19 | 2.8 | 3.30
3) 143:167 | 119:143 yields 1.03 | 3.8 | 3.87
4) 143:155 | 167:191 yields 1.02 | 3.8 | 3.90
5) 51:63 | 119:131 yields 1.30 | 3.0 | 3.84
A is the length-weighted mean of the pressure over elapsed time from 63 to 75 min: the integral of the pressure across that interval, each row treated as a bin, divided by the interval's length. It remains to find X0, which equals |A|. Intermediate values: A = 2.56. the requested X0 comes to 2.56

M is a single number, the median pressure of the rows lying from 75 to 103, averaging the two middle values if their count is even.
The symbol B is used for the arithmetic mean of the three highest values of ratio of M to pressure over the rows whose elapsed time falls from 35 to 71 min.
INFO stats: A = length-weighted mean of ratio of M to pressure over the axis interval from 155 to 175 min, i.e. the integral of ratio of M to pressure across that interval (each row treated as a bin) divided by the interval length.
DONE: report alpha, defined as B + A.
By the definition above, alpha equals 2.14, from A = 0.88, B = 1.26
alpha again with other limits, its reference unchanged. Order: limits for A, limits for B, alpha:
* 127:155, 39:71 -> 2.12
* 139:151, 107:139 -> 1.75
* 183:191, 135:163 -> 1.74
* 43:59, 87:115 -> 2.01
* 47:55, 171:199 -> 1.88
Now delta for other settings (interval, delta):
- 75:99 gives 3.02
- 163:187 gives 3.81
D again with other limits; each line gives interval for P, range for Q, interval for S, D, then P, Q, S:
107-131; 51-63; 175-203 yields -2.93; 3.8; 2.96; 3.81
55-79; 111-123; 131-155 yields -2.56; 2.7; 3.72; 3.84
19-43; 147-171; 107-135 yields -2.82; 2.9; 3.74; 3.82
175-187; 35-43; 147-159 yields -3.68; 3.9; 3.55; 3.77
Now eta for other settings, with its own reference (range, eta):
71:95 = -0.005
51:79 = -0.009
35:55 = 0.001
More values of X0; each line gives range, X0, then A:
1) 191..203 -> 3.80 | 3.80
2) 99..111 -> 3.62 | 3.62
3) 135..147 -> 3.87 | 3.87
